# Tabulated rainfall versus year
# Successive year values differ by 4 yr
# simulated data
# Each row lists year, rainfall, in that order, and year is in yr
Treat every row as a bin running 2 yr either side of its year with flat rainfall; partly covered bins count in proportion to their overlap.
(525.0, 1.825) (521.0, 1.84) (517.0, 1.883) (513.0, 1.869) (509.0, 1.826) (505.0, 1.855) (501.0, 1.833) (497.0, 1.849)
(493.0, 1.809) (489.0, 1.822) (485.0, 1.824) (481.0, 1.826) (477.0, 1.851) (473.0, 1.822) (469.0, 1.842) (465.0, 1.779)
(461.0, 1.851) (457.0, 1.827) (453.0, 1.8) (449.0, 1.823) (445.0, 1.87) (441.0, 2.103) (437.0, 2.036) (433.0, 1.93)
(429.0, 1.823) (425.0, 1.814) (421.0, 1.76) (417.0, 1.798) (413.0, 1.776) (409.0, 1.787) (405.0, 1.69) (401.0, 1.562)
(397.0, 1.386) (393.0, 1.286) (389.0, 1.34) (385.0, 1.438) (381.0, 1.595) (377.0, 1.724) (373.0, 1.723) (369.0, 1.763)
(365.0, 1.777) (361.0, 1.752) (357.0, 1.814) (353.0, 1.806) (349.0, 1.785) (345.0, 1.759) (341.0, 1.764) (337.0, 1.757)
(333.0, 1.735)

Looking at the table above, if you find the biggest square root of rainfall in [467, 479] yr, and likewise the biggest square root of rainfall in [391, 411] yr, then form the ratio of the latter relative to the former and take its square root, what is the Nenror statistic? 0.99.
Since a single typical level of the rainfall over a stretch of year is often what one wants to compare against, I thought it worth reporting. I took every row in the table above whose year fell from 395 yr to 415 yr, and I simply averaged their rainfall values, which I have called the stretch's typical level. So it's 1.64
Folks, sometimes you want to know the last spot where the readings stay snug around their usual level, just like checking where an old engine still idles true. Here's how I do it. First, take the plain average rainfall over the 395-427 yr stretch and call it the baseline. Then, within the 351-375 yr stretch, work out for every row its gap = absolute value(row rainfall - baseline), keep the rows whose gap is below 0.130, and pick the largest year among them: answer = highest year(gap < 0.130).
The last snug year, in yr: 373.0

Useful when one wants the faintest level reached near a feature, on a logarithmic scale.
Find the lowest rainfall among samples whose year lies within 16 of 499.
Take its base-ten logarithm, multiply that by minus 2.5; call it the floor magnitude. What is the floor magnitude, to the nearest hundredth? -0.64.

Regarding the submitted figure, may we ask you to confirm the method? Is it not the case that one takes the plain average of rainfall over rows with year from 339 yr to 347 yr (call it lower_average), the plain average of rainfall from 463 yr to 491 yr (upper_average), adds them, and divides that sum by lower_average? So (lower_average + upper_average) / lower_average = 2.04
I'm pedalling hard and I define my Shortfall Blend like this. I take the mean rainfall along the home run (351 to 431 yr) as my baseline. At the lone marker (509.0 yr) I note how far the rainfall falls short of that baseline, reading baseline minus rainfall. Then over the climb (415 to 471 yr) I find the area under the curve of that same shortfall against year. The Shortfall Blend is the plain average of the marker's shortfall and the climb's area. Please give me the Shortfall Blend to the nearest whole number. -5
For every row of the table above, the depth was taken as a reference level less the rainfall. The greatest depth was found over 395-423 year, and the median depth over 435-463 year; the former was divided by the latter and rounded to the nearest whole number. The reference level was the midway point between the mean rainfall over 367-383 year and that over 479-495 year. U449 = -4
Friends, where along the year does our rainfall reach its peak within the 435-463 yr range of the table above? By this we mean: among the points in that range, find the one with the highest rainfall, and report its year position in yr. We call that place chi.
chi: 441.0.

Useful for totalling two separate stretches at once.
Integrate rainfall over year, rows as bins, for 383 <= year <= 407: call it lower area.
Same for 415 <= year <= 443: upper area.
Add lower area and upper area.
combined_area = 88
